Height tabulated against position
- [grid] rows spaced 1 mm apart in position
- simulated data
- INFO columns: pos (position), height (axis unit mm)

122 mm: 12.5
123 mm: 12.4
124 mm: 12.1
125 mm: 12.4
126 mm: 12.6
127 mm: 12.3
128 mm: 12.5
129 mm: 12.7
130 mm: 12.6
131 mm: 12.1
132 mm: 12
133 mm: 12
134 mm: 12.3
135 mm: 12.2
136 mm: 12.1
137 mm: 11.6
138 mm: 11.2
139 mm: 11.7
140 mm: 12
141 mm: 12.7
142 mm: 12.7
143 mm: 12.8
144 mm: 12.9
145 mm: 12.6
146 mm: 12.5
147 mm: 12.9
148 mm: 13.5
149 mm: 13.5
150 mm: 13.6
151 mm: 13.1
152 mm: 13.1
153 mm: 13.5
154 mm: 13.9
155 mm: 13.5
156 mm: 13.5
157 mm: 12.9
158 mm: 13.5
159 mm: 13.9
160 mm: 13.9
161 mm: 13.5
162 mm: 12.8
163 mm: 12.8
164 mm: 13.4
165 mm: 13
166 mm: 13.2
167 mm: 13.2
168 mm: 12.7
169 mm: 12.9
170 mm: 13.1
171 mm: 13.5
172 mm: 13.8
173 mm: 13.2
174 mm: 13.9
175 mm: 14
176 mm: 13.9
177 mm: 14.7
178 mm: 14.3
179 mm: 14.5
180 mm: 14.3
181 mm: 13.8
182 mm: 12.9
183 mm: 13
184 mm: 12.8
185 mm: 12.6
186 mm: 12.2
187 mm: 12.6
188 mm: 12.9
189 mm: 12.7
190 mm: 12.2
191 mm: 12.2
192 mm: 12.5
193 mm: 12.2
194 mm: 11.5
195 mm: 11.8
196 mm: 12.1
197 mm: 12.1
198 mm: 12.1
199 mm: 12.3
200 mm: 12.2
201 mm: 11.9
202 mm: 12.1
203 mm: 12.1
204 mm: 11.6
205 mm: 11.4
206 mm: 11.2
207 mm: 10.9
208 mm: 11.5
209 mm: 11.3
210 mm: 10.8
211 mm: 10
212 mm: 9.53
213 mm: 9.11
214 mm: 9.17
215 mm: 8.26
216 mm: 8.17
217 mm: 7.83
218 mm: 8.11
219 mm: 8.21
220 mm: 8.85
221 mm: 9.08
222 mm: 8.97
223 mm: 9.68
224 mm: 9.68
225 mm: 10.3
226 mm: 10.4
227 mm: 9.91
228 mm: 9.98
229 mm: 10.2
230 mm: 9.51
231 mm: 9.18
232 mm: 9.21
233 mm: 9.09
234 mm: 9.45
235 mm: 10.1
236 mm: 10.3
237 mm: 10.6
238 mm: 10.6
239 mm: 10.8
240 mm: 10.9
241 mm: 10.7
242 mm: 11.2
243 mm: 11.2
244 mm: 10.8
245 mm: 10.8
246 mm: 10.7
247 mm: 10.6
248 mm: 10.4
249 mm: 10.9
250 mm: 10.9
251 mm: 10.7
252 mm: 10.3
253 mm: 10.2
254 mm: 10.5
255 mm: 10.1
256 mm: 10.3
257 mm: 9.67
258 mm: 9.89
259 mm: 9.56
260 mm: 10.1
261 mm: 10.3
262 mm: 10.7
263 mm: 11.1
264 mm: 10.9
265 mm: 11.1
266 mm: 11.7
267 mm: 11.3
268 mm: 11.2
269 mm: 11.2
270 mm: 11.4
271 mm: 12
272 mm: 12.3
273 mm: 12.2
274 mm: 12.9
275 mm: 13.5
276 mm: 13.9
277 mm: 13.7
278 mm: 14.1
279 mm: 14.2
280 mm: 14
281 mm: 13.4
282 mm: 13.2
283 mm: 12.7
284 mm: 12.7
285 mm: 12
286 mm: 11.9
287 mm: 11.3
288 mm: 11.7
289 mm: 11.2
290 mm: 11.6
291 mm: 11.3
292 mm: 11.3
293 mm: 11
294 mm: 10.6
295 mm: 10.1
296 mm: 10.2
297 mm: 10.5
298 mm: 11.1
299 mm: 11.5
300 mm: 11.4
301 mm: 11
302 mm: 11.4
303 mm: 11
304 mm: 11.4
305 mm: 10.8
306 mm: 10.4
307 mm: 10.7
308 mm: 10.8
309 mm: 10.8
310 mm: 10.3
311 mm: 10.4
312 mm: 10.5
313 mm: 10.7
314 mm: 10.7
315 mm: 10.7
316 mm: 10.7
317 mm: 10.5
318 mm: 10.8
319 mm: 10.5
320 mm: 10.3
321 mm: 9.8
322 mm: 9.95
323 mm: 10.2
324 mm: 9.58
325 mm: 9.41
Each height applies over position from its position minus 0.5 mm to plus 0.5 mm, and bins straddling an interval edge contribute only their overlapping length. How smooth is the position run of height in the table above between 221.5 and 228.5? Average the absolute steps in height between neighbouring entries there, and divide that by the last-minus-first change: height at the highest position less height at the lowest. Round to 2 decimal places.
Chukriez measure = 0.33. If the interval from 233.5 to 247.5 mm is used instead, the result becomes 0.18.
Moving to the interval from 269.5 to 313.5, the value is -0.48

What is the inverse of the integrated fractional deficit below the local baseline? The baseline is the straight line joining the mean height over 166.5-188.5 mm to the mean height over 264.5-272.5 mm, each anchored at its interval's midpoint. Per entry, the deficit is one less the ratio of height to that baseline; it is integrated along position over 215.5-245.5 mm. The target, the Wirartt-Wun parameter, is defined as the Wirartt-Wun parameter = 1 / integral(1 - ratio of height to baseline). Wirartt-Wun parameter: 0.16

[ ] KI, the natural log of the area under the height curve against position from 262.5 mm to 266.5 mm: 3.80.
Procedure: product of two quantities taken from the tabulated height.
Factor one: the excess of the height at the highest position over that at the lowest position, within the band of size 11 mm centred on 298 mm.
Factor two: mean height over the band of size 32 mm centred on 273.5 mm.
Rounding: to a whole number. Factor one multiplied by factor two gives 0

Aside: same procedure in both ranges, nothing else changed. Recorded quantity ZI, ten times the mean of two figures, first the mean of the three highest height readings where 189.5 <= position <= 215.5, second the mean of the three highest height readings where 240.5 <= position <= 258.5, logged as 117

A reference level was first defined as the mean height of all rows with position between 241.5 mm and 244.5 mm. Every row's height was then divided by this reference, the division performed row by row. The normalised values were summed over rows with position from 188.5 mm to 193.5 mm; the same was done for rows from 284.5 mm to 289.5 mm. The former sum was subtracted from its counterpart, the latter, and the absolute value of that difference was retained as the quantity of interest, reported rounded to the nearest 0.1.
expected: 0.3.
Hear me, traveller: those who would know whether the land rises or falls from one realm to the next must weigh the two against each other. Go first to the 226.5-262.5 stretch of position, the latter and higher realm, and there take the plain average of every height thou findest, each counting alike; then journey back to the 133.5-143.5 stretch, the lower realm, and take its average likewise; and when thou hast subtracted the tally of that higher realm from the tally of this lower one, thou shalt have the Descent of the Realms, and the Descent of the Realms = 1.8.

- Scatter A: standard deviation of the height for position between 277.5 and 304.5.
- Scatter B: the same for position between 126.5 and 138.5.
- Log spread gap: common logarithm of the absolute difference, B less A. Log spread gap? -0.13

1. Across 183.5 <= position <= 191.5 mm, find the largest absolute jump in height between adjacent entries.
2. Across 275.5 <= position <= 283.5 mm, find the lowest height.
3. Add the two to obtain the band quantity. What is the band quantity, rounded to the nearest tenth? 13.2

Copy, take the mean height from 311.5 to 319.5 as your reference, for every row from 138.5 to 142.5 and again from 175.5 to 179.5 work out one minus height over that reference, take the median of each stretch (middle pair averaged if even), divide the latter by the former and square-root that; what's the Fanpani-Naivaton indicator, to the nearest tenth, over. 1.5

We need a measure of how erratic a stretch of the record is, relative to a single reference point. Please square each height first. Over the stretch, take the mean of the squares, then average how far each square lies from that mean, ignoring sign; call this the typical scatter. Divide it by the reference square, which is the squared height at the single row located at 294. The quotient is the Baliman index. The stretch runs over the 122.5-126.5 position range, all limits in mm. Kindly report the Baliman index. 0.030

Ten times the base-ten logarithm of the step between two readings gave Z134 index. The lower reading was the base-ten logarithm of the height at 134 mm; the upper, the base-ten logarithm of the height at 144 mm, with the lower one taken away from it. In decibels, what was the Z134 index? -17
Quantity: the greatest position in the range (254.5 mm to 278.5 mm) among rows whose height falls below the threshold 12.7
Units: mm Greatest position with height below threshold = 273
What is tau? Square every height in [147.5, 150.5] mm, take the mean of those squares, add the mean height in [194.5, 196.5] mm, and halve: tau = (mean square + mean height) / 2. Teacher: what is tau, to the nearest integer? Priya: 98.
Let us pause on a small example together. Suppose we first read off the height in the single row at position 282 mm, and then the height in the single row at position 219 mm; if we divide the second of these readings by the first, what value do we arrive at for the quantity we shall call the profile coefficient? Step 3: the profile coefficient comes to 0.62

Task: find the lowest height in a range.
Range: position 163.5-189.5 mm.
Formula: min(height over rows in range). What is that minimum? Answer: 12.2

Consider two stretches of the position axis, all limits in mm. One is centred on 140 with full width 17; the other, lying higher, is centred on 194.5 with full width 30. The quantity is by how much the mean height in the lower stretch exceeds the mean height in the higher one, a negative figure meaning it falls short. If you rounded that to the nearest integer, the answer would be 0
